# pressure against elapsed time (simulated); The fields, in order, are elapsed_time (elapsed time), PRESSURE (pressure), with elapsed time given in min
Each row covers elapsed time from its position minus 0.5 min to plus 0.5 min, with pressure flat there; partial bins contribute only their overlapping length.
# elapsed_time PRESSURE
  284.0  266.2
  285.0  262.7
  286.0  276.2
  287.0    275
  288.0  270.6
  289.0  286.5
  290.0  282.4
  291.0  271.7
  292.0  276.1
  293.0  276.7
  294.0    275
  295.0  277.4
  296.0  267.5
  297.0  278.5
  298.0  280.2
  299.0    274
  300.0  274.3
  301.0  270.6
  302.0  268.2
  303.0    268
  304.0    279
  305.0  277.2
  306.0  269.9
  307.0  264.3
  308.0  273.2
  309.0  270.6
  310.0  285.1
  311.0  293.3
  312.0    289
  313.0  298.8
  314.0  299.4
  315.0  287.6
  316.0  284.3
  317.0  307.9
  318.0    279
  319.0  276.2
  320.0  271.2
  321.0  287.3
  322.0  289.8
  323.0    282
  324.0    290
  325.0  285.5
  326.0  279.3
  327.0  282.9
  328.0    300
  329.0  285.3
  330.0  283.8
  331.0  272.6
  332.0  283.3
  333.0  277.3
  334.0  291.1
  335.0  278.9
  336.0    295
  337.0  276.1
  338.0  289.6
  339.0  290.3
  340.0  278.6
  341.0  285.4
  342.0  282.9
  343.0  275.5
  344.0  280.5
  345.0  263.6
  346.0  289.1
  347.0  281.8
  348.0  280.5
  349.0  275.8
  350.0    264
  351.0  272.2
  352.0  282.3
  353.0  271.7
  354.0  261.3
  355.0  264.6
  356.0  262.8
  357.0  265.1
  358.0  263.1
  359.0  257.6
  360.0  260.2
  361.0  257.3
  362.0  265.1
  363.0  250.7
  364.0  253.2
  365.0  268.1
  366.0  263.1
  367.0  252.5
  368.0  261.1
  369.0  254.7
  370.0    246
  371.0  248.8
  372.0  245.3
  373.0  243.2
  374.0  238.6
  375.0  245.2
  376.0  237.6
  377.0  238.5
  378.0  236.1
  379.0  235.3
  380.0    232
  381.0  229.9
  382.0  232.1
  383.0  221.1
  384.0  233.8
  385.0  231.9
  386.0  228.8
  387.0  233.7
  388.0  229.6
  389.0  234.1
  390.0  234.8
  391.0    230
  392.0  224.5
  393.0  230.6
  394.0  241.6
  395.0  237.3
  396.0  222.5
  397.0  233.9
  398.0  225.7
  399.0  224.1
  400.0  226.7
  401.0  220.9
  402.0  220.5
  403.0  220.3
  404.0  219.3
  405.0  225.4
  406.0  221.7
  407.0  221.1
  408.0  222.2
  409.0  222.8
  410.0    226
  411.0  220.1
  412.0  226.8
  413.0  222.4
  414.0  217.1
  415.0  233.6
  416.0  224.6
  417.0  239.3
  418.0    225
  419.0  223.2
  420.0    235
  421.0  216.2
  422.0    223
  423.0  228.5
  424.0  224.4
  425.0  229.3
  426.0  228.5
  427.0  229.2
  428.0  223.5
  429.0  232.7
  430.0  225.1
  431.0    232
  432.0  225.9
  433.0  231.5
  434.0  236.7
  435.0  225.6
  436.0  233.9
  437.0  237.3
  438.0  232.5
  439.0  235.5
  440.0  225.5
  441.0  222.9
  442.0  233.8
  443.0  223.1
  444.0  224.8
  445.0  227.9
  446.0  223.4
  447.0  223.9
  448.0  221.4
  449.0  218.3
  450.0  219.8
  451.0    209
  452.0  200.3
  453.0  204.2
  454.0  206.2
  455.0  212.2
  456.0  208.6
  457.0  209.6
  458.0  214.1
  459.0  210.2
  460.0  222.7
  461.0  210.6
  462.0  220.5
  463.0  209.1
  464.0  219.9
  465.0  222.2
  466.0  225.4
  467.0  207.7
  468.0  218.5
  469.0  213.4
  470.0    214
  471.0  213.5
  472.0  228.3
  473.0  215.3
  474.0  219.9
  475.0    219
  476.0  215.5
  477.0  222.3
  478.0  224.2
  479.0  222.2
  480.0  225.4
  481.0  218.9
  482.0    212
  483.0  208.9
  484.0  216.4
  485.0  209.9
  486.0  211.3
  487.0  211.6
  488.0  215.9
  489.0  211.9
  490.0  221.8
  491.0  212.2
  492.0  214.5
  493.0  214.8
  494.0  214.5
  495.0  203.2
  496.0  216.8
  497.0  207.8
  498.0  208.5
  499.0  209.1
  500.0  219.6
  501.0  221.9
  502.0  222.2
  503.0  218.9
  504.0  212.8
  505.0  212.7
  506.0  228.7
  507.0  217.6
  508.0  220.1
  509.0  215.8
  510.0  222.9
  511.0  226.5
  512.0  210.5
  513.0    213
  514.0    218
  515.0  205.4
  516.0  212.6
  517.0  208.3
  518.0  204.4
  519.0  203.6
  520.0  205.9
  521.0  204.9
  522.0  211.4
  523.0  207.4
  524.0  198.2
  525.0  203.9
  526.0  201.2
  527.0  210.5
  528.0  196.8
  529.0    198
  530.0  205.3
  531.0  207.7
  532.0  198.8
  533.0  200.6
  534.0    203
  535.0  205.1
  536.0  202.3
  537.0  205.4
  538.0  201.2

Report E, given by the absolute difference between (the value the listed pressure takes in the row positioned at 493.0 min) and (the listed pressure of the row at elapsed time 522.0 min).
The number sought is 3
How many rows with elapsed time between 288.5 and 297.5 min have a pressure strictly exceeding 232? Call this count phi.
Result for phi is 9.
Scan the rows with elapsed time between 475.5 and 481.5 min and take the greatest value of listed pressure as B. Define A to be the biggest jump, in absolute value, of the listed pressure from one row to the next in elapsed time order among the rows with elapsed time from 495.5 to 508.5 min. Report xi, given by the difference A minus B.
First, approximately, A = 16.0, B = 225.4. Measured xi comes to -209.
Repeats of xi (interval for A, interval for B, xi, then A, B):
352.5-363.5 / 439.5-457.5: -219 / 14.4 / 233.8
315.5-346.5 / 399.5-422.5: -210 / 28.9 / 239.3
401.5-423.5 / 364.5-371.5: -249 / 18.8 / 268.1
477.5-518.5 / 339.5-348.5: -273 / 16.0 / 289.1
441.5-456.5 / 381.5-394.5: -231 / 10.8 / 241.6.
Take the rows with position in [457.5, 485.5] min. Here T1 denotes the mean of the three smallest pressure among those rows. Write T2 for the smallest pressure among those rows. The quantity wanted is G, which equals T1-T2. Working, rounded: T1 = 209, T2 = 207.7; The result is 0.9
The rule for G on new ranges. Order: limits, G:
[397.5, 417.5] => 1.7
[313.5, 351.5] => 2.7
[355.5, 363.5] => 4.5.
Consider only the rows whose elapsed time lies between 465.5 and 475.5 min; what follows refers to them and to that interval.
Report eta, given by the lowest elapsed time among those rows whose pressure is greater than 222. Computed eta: 466.0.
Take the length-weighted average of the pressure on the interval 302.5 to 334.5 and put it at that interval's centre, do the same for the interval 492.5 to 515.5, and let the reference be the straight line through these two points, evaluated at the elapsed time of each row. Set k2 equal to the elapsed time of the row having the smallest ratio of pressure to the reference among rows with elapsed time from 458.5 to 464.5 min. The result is 459.0 min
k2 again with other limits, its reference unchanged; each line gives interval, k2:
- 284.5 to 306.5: 285.0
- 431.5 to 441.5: 432.0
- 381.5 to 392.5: 383.0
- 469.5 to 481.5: 471.0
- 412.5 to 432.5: 414.0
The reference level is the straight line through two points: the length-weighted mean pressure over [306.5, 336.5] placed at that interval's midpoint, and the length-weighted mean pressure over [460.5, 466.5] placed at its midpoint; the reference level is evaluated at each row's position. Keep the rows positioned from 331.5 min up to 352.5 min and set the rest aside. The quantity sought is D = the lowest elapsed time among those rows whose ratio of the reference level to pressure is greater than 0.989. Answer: 333.0 min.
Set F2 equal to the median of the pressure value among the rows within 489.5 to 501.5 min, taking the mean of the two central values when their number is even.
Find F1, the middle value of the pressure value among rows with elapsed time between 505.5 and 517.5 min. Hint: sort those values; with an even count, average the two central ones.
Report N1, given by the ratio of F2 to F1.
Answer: 0.99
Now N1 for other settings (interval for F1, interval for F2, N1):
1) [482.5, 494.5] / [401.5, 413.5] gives 1.04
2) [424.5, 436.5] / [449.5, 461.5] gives 0.92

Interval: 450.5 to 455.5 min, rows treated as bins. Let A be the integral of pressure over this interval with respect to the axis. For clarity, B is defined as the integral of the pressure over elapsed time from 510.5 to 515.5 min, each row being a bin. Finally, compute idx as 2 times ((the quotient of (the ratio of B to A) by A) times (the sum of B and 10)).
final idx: 2.2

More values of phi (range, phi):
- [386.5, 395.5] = 5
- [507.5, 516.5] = 0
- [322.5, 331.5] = 9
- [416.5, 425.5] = 2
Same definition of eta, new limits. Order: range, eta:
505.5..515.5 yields 506.0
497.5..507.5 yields 502.0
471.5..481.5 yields 472.0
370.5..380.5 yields 371.0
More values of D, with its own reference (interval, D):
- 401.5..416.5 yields 402.0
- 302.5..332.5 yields 303.0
